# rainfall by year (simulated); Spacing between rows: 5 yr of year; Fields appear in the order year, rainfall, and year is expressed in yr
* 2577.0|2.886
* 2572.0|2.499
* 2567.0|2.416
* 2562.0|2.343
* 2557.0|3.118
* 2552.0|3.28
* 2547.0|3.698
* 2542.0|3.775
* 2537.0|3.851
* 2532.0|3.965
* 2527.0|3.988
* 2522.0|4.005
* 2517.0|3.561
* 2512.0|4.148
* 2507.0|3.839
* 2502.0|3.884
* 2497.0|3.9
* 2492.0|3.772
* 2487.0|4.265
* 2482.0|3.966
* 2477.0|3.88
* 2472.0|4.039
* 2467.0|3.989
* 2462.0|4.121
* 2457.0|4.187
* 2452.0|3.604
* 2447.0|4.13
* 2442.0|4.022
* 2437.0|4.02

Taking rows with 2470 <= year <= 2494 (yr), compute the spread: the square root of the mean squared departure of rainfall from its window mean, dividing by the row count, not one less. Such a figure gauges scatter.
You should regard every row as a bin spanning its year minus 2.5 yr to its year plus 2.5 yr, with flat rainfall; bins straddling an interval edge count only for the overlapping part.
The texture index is 0.17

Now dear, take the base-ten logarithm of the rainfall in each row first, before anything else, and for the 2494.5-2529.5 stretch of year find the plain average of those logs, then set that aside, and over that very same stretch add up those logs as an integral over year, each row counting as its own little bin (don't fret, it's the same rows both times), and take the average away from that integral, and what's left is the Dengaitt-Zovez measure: 20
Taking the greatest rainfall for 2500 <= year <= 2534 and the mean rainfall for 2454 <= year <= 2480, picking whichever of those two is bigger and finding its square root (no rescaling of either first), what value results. 2.04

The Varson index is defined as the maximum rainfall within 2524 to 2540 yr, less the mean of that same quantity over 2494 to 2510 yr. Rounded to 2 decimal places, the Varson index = 0.11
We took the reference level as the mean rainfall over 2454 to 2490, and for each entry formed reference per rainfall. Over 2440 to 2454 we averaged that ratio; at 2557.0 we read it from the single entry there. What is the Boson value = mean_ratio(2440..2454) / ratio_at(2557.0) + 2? 2.80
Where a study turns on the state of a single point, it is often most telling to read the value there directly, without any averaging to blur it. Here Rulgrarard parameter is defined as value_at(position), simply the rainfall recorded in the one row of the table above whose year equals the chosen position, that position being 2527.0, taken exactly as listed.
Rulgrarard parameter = 3.988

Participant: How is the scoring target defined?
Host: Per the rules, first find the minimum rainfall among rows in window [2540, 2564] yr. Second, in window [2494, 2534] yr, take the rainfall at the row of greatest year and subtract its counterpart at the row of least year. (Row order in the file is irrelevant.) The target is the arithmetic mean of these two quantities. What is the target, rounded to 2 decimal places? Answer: 1.20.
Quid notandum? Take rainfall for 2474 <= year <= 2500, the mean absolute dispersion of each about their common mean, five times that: 0.64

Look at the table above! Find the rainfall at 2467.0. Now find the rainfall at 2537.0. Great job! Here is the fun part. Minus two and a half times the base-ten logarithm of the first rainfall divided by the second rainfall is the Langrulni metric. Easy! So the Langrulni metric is -0.04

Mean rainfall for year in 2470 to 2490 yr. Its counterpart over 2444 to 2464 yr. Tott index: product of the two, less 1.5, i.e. 14.7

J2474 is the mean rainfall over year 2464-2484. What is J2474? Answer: 3.97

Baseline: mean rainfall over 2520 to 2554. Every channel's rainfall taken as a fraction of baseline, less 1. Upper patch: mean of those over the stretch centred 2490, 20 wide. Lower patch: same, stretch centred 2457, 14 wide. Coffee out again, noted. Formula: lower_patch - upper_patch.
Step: 0.00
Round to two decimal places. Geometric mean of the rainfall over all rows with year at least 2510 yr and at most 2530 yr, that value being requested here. 3.92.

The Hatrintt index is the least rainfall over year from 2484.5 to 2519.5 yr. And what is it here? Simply 3.561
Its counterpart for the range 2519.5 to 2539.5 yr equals 3.851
